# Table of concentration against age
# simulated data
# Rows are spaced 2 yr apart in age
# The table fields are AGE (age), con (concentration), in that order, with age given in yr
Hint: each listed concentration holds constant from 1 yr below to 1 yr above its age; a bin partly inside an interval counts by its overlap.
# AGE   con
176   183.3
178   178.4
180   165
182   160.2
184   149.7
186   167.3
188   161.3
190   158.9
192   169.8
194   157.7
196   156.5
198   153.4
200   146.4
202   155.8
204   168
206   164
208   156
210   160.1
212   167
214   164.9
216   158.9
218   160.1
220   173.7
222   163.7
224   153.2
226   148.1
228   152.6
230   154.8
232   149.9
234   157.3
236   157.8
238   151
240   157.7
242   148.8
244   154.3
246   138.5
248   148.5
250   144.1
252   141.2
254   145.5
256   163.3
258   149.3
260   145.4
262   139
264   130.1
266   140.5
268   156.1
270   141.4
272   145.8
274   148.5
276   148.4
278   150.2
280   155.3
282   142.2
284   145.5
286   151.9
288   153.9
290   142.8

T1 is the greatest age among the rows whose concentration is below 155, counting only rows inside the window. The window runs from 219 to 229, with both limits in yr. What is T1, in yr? 228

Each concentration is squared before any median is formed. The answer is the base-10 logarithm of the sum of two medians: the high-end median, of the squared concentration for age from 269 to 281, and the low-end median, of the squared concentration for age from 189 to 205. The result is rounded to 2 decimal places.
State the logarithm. 4.67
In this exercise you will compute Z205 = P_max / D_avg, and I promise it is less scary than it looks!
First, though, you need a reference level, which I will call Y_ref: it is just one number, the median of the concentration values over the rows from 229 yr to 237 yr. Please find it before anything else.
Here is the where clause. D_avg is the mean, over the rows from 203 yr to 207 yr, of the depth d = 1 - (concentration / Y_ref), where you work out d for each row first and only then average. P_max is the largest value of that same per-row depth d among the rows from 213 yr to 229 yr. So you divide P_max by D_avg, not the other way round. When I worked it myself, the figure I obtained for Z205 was -1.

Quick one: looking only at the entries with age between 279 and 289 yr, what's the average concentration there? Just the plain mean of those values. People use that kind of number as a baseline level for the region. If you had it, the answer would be 150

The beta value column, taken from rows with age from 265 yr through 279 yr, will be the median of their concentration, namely 148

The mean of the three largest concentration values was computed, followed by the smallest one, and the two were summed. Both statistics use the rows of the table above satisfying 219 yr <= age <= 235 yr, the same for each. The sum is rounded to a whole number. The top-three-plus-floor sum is 313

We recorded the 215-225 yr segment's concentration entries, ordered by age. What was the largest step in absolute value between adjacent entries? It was 14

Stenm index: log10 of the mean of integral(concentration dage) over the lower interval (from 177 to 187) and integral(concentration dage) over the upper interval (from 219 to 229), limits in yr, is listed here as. 3.21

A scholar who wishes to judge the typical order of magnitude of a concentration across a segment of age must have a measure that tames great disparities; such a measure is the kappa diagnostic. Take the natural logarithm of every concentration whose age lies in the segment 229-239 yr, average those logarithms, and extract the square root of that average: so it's 2.244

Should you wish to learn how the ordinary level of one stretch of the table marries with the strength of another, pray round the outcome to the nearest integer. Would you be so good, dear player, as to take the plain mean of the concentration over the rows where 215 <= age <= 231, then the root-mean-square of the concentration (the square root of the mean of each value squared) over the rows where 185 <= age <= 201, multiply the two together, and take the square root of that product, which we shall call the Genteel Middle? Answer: 159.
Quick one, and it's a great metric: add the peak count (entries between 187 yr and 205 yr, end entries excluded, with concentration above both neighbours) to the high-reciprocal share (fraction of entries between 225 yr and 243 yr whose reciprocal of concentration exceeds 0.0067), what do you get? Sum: 1.2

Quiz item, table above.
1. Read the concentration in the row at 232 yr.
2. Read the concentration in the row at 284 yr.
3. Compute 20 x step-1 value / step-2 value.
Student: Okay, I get 20.6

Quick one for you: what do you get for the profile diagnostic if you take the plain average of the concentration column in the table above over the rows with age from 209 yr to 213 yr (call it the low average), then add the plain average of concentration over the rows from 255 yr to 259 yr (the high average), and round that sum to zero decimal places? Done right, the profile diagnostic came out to 320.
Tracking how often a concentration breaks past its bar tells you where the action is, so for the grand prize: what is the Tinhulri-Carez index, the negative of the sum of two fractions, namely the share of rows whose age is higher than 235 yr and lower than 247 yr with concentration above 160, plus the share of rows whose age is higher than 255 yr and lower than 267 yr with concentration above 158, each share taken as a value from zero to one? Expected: -0.17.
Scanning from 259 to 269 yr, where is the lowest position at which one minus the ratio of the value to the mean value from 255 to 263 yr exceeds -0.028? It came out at 260 yr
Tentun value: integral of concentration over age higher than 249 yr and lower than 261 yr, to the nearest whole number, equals 1778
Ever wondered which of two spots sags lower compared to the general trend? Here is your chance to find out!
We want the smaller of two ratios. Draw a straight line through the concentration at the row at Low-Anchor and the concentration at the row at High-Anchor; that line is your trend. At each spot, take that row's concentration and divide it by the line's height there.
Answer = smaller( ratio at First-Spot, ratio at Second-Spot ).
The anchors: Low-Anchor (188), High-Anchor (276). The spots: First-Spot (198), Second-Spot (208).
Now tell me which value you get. 0.96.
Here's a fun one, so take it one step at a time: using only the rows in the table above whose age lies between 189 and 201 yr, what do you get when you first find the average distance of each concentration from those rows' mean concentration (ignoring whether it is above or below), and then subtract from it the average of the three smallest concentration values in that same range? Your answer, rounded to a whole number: -147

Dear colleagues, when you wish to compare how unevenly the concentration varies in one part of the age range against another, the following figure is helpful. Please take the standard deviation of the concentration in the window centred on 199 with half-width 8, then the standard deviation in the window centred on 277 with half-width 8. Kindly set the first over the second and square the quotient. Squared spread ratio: 3.1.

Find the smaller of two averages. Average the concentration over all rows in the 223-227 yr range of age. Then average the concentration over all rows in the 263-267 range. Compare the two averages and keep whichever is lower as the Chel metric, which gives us 135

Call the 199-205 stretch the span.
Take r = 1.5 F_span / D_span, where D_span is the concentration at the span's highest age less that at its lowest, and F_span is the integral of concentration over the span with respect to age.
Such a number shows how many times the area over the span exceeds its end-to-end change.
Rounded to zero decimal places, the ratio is 65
